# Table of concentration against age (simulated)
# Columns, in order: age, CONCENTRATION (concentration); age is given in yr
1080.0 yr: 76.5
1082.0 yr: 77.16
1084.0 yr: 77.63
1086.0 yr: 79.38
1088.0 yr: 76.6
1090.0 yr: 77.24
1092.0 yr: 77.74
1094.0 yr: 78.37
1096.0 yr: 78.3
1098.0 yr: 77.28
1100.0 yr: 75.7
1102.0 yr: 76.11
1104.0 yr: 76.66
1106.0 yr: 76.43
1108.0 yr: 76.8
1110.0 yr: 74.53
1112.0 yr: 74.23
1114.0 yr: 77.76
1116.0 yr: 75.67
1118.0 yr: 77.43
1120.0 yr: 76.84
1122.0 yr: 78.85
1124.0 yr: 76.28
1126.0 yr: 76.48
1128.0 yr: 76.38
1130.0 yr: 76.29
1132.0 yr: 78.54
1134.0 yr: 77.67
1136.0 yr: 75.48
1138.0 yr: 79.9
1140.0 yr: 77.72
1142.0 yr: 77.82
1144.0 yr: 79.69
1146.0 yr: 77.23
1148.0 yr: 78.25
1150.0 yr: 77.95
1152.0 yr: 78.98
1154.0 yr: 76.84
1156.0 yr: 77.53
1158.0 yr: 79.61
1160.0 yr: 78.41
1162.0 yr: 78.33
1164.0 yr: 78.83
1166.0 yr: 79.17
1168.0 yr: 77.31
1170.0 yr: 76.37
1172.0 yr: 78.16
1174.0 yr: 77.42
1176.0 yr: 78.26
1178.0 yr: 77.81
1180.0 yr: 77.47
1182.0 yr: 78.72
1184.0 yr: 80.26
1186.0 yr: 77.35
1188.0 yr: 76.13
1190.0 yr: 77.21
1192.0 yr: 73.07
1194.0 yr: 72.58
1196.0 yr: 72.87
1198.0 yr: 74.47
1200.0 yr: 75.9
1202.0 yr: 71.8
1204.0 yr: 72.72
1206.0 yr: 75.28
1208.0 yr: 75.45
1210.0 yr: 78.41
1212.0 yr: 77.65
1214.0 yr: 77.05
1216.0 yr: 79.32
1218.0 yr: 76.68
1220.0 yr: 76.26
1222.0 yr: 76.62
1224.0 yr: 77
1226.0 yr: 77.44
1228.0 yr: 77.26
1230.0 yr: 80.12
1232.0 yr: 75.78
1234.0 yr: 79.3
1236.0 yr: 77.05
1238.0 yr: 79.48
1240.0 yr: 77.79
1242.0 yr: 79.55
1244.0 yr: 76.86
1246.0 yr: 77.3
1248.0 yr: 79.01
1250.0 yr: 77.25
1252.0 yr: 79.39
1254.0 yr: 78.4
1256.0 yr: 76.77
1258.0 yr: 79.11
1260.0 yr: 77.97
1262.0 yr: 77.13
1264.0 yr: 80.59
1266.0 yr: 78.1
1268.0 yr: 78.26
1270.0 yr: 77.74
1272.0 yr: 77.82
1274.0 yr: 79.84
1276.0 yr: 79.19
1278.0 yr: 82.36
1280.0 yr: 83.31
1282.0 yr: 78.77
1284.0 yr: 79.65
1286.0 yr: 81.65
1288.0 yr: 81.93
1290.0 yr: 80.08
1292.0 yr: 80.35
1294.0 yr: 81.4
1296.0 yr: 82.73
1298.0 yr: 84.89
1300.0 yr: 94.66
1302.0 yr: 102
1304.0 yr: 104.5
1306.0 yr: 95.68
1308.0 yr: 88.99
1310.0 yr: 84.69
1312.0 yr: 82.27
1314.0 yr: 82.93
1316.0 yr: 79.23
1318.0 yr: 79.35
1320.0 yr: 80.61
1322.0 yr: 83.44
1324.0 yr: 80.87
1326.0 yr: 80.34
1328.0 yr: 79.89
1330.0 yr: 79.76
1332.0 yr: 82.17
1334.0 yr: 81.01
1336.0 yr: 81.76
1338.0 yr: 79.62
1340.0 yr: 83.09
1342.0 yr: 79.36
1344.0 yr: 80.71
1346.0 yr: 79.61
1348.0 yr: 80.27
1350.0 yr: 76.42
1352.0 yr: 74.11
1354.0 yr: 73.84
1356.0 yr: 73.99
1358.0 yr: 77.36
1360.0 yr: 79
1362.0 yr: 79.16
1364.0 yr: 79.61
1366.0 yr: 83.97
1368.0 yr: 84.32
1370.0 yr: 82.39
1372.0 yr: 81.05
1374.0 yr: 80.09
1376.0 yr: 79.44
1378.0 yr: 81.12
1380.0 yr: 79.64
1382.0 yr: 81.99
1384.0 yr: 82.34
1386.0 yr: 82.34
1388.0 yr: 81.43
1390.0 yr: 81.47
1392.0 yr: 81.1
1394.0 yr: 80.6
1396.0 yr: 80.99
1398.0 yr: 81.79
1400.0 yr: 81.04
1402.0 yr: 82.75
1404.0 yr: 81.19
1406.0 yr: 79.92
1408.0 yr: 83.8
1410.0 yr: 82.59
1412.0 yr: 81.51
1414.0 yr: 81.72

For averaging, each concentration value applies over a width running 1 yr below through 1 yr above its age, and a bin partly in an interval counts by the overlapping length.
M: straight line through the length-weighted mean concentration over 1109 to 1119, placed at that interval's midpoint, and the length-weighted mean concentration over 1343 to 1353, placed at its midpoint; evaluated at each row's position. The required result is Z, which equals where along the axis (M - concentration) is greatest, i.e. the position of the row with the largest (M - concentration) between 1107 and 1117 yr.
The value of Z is 1112.0 yr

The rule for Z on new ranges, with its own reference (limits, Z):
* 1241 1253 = 1244.0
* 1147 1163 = 1154.0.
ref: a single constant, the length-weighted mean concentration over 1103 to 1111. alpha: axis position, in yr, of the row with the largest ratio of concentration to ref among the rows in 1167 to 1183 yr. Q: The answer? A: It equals 1182.0 yr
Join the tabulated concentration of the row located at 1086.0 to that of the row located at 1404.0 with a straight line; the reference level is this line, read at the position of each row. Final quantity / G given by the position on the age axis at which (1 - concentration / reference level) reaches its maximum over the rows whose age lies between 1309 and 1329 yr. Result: 1316.0 yr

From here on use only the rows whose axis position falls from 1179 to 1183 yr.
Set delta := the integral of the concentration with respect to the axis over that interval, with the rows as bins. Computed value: 312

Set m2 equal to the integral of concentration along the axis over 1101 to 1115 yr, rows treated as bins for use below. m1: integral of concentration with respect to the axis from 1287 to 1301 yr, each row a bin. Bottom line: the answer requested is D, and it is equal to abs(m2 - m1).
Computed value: 107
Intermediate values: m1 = 1172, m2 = 1065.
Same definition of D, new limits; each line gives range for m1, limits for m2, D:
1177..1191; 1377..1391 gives 51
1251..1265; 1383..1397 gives 42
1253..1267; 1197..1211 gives 48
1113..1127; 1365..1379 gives 66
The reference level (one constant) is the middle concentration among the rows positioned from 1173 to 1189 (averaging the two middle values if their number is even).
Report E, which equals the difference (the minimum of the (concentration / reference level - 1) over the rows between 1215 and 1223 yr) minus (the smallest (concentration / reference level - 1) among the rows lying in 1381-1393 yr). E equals -0.06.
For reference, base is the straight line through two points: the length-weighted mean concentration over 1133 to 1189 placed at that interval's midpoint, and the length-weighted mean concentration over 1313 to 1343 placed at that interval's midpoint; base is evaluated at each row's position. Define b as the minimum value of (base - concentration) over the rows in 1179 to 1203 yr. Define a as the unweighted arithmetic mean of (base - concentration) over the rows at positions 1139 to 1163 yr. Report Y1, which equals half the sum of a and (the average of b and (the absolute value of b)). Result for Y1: -0.2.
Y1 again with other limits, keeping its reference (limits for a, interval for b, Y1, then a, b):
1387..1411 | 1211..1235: 0.3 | 0.6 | -0.9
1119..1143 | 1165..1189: 0.1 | 0.2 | -1.8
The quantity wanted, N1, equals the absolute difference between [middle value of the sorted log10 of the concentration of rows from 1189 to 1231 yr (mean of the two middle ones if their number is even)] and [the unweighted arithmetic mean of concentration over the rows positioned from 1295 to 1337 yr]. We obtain 83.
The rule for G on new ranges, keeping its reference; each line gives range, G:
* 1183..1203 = 1202.0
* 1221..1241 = 1232.0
